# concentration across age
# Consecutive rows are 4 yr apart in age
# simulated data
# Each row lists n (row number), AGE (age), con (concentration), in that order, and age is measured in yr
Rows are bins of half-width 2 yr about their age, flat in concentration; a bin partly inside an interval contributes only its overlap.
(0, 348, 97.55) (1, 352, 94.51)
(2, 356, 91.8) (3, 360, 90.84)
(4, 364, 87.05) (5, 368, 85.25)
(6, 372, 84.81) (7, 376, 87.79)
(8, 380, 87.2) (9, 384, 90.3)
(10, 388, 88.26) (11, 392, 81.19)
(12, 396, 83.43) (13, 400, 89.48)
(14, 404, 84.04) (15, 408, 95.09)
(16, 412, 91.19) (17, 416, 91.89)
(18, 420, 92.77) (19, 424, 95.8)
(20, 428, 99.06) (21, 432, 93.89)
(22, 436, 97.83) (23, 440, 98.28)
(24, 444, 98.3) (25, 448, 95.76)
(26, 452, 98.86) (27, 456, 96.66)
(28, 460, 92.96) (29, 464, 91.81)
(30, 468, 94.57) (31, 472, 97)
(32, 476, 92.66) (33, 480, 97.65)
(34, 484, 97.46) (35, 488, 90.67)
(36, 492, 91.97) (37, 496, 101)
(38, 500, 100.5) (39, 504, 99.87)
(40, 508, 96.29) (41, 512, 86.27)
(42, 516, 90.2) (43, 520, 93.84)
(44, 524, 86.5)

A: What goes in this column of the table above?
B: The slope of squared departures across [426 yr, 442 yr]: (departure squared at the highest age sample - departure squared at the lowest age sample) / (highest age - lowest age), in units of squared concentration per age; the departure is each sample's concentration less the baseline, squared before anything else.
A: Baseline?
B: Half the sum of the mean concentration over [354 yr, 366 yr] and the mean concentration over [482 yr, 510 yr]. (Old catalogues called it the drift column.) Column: -0.7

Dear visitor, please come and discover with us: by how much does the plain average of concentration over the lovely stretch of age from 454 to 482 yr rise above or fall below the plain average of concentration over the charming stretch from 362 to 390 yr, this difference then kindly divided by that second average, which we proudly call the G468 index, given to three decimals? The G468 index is 0.086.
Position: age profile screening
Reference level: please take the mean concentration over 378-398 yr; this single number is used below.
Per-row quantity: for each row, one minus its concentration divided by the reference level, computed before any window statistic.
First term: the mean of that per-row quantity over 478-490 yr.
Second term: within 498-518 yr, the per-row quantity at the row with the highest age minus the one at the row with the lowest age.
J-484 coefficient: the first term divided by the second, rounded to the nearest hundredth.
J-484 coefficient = -0.89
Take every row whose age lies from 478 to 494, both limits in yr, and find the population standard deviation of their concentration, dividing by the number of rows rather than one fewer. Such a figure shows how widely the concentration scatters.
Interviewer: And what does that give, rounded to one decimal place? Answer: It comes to 3.2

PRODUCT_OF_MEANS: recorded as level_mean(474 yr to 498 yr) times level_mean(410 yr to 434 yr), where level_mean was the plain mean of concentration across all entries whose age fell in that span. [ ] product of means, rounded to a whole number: 8962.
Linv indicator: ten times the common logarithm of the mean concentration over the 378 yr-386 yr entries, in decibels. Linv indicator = 19.5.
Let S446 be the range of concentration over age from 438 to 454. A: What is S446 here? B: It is 3.1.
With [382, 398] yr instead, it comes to 9.1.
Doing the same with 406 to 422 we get 3.9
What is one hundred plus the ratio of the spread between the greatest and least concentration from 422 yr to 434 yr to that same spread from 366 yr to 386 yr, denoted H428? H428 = 101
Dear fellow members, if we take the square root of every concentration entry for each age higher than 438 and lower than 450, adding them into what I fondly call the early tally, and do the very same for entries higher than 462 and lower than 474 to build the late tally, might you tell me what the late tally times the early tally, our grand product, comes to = 863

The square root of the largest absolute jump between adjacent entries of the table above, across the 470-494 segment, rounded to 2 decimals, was 2.61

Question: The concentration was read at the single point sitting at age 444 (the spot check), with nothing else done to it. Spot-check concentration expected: 98.3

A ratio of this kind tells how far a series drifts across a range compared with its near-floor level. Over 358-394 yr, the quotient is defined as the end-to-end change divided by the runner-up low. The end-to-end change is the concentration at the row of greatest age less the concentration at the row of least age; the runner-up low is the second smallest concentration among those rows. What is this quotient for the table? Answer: -0.11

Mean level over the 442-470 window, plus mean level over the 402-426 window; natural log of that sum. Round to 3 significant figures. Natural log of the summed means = 5.23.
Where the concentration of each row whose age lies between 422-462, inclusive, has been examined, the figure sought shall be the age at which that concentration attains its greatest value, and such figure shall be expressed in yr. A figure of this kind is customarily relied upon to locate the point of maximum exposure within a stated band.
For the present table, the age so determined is 428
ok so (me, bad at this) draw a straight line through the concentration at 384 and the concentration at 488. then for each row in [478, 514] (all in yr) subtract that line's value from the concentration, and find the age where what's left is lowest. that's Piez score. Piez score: 512 yr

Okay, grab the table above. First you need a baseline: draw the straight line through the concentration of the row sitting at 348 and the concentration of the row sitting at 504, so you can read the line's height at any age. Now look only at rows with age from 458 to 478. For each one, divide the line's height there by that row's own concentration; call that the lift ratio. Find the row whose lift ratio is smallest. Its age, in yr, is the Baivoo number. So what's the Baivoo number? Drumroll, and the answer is 472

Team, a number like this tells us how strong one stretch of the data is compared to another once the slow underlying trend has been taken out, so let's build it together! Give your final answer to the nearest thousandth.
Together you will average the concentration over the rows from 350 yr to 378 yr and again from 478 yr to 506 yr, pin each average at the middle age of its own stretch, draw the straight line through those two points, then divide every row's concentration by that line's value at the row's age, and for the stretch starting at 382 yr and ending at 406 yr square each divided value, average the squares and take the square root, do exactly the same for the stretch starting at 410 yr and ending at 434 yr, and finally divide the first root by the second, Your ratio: 0.934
